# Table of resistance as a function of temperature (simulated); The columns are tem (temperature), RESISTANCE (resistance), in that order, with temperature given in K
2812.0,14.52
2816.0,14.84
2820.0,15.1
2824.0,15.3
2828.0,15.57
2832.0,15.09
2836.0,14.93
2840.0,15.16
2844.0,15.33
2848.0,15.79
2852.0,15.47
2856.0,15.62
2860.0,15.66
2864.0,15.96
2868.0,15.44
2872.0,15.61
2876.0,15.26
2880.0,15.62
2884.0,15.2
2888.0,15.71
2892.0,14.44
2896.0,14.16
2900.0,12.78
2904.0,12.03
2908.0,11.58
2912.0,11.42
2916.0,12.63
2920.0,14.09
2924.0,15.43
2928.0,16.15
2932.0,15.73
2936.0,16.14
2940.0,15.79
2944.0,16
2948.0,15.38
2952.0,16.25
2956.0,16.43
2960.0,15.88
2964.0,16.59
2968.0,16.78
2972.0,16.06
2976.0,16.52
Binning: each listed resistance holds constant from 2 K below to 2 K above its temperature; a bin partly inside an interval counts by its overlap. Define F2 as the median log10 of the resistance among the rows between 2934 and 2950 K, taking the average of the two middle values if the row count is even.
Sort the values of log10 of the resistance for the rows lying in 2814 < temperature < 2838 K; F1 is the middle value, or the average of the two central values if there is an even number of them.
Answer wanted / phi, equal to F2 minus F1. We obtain 0.022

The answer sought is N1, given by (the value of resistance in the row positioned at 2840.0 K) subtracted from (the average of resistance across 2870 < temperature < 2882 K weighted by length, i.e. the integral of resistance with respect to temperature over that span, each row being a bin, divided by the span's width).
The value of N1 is 0.3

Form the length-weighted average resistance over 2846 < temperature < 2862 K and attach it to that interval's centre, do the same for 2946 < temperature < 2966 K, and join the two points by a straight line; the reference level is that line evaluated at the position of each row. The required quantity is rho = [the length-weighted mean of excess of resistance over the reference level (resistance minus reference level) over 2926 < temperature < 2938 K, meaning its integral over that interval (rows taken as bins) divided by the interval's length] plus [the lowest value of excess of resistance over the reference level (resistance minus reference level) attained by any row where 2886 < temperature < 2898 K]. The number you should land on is -1.7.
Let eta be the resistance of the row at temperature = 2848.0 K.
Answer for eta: 15.79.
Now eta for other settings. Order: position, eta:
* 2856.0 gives 15.62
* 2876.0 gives 15.26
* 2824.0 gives 15.3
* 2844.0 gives 15.33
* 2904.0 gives 12.03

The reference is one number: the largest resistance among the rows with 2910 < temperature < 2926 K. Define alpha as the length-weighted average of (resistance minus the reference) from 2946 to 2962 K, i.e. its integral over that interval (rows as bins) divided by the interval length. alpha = 0.6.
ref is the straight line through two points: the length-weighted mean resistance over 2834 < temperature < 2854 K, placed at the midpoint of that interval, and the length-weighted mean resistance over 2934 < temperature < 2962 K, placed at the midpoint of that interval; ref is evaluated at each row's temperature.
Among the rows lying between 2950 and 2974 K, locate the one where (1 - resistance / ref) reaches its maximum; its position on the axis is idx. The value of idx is 2960.0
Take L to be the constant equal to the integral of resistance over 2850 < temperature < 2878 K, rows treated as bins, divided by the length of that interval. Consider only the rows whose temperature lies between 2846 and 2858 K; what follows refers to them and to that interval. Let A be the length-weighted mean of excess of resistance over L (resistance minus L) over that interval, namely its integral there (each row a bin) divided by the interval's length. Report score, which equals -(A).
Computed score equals -0.1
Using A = 0.05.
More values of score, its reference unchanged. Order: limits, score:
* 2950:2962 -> -0.6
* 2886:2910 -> 2.1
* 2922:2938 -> -0.3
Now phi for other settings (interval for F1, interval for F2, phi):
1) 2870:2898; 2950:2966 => 0.030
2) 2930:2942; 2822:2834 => -0.014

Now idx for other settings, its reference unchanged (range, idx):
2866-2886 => 2884.0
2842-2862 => 2844.0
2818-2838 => 2836.0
